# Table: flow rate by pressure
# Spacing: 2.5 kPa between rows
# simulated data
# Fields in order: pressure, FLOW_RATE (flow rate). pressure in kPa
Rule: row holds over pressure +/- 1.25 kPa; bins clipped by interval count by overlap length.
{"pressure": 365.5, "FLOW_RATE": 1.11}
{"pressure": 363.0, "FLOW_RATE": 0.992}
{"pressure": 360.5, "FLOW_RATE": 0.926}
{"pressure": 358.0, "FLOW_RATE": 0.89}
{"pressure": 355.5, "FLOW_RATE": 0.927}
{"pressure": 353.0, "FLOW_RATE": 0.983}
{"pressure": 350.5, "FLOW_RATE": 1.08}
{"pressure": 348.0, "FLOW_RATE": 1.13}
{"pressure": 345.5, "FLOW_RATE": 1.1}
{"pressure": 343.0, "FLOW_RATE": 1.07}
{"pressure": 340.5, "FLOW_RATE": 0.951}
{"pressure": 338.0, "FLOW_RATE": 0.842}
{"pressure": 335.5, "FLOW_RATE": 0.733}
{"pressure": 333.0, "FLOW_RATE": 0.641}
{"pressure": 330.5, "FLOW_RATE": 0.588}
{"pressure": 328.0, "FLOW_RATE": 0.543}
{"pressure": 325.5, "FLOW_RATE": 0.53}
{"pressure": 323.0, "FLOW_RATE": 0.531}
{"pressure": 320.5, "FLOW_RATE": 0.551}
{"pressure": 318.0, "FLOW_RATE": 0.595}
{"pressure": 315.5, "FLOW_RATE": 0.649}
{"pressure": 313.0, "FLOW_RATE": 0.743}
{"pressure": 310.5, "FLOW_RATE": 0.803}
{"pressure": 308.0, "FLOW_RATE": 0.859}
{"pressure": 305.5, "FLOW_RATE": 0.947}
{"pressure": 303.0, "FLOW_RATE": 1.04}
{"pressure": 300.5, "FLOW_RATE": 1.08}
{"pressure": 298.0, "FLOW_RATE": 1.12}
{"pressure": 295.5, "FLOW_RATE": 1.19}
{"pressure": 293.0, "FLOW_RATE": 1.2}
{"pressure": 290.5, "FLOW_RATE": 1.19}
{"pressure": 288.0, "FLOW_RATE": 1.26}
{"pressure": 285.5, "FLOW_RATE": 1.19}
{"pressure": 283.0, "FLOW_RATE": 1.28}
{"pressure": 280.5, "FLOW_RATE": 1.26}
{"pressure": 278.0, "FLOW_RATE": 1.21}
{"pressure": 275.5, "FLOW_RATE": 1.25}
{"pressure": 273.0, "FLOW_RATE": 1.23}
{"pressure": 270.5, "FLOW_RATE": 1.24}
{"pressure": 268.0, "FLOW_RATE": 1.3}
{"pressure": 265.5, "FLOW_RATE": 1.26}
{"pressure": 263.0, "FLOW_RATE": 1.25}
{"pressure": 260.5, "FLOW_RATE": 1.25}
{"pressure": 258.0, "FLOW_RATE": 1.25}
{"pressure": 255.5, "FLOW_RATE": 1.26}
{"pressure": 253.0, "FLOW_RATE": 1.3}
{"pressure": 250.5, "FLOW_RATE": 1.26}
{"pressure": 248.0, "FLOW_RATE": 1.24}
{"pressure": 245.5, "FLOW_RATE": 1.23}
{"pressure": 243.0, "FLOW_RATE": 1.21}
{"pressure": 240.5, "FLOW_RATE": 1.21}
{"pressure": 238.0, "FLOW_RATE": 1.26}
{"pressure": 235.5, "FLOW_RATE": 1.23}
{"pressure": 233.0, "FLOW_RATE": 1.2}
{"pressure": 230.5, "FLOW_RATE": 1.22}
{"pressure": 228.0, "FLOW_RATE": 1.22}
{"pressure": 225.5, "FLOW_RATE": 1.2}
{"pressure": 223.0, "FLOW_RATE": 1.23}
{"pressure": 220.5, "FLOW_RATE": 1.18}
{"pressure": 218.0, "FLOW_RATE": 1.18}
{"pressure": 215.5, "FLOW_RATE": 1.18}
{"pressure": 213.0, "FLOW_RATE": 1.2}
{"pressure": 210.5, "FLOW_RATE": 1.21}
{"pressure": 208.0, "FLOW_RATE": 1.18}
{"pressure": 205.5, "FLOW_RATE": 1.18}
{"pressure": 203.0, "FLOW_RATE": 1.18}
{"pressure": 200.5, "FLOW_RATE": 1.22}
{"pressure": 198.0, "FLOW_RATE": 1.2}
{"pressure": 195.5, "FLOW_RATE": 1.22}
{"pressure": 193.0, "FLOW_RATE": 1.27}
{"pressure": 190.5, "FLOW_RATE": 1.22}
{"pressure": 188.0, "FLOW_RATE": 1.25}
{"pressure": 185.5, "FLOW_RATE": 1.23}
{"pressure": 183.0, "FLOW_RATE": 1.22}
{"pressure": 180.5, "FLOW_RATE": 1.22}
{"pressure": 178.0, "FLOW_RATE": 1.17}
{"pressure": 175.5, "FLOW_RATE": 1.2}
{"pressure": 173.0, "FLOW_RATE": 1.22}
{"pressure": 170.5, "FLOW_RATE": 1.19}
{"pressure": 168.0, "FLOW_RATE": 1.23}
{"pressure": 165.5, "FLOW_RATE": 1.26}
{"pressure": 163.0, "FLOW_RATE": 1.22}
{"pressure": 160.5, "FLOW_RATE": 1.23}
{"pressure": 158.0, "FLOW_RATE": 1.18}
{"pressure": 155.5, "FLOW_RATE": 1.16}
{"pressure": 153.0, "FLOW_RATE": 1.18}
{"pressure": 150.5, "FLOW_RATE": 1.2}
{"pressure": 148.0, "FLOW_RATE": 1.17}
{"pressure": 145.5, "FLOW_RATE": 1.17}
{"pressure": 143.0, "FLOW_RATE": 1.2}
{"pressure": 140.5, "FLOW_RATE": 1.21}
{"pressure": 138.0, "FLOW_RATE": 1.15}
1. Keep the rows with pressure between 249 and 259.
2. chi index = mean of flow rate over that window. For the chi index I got 1.27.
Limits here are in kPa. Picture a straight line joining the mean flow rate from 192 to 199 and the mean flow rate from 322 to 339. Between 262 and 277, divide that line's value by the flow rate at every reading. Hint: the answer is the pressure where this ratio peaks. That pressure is 263.0 kPa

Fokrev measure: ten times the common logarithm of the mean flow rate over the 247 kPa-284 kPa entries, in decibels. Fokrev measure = 1.0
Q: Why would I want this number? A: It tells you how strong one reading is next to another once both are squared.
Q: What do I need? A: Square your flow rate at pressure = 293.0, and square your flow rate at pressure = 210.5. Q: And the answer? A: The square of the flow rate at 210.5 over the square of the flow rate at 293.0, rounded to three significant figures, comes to 1.02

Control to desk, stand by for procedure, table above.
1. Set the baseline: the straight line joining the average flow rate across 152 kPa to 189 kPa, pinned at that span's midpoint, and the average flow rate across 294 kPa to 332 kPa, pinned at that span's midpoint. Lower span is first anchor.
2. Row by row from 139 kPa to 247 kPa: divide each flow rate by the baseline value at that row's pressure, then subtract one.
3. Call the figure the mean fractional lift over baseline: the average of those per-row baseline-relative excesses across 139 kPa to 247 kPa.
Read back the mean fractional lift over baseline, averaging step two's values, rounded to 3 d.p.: 0.064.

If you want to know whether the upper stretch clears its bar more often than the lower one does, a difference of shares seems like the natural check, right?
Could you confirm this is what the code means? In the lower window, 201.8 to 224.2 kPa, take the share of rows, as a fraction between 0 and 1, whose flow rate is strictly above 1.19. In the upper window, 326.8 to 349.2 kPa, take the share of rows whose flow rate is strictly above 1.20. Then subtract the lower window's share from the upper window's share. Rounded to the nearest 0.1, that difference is -0.3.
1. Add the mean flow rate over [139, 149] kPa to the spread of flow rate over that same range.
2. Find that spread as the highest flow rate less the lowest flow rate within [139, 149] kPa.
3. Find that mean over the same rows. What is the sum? 1.23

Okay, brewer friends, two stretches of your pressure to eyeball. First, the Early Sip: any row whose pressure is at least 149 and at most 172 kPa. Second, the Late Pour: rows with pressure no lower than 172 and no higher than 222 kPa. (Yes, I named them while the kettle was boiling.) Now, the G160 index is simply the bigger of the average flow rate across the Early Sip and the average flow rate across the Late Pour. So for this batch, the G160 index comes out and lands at 1.21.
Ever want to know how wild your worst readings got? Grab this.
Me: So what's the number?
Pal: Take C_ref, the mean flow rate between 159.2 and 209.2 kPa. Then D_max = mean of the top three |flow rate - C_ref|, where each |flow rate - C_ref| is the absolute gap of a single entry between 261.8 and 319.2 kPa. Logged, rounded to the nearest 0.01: 0.55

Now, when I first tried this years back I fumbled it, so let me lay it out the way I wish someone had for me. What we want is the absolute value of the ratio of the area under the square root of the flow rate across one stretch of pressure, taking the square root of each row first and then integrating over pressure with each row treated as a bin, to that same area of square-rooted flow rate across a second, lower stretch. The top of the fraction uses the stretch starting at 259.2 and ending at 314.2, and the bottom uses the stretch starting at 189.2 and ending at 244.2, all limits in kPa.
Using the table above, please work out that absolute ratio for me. 0.97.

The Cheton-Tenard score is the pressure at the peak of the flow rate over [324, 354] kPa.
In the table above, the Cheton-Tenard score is 348.0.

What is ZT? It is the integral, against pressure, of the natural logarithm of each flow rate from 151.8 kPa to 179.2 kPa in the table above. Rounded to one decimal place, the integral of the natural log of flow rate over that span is 5.1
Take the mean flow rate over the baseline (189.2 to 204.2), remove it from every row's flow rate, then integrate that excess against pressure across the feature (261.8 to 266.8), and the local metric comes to 0.18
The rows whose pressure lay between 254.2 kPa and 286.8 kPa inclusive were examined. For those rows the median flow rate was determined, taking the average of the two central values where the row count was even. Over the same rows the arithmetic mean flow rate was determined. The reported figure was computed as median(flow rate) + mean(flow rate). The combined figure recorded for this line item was 2.50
